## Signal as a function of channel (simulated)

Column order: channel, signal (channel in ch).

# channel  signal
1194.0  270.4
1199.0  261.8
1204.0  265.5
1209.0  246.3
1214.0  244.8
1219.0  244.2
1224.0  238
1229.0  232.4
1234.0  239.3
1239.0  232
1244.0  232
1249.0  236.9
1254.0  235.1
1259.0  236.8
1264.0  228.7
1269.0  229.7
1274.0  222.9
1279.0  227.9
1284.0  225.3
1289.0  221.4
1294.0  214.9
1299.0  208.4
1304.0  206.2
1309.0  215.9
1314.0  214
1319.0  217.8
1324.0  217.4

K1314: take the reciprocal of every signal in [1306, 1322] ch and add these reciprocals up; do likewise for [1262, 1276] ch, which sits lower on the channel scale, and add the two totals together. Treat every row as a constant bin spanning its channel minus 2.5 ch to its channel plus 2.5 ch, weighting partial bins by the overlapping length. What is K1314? 0.0271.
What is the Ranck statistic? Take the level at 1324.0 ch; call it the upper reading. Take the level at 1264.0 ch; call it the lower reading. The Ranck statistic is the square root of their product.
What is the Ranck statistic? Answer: 223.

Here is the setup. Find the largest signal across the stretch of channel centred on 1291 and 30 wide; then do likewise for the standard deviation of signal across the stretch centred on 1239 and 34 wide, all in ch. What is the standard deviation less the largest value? -225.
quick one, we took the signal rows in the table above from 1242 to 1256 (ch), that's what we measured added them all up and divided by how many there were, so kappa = 235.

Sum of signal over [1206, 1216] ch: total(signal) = 491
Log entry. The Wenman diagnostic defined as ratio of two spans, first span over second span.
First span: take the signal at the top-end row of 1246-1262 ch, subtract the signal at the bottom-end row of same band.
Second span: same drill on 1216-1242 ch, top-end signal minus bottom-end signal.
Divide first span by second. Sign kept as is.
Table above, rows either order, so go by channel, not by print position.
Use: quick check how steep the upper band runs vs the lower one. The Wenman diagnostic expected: 0.0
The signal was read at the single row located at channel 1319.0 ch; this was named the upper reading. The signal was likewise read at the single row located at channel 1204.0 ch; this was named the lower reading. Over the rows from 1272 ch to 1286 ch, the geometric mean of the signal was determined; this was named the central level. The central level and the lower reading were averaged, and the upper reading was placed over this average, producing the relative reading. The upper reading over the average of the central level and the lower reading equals 0.89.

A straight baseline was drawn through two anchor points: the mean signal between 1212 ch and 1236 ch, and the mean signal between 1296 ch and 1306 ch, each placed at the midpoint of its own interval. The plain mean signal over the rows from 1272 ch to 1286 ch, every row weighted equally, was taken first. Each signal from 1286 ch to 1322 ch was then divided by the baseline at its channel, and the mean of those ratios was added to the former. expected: 226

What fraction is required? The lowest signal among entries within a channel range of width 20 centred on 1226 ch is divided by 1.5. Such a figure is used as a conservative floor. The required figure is 155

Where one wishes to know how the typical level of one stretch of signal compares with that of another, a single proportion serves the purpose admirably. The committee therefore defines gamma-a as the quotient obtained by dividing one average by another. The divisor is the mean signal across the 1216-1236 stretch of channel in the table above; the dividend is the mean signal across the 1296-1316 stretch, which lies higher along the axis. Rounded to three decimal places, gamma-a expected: 0.885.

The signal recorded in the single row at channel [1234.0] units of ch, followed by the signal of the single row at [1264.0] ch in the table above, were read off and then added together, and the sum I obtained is 468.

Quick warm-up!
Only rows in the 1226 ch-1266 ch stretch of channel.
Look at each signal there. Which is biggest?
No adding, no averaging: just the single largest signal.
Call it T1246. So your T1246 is 239.3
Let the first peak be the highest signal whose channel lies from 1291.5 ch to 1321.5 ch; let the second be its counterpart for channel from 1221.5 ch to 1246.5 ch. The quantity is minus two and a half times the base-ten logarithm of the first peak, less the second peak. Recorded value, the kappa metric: -245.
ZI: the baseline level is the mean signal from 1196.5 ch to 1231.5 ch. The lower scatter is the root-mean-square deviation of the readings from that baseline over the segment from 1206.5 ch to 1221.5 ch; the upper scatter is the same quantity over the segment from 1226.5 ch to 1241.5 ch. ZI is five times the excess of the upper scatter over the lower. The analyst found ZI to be 54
